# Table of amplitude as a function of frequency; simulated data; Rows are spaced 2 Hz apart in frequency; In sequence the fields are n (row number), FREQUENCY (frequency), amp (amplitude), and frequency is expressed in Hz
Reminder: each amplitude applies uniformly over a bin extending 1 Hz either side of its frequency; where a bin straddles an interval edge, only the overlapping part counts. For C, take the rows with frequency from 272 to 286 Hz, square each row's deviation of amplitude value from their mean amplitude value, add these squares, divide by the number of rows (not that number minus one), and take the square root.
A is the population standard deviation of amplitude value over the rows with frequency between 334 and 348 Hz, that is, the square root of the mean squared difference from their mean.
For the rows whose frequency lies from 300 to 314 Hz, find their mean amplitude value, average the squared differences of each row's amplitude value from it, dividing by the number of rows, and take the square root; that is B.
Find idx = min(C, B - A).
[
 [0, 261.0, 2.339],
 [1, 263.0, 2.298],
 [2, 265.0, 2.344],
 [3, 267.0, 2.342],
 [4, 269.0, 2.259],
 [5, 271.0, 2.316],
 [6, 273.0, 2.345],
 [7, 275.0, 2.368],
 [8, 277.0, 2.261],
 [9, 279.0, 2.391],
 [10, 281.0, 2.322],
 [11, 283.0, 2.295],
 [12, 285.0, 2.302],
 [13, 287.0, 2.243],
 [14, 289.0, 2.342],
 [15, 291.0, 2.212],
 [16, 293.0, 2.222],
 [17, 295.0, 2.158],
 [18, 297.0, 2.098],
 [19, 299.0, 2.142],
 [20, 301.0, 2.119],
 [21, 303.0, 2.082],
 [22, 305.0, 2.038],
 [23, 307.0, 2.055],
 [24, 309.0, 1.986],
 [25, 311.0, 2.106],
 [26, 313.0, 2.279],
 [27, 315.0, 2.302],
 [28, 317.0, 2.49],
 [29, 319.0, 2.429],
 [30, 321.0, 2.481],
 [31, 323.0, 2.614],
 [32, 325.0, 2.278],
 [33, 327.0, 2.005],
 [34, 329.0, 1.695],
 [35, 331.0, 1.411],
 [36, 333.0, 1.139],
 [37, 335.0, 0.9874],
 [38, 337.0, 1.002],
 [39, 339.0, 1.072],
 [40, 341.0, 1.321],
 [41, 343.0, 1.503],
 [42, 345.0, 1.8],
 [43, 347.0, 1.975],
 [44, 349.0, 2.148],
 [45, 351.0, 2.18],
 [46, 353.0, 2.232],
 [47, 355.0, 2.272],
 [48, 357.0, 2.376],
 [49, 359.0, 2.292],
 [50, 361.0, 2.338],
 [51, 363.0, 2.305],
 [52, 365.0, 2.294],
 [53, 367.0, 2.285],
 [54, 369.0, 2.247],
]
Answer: -0.28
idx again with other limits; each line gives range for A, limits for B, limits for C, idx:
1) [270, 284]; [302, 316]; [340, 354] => 0.07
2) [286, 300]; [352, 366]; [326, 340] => -0.03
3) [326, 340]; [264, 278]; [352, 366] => -0.32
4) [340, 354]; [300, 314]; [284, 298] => -0.24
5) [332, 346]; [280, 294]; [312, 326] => -0.23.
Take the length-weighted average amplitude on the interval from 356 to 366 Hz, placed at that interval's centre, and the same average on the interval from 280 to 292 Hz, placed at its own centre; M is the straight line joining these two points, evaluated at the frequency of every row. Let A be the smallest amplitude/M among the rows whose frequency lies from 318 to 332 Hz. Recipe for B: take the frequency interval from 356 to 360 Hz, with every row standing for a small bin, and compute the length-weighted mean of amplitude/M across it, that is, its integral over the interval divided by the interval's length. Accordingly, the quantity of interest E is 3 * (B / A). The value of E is 4.9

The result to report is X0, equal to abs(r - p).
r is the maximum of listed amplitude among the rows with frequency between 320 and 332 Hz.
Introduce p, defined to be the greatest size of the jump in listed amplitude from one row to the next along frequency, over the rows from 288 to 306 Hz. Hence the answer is 2.48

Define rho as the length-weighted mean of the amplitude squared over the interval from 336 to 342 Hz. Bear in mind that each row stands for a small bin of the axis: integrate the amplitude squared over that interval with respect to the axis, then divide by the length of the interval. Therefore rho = 1.30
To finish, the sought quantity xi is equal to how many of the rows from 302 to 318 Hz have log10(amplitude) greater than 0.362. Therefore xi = 2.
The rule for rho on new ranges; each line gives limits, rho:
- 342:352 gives 3.75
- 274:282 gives 5.46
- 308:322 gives 5.30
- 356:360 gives 5.45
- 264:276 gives 5.43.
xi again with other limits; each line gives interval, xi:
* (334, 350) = 0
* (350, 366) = 3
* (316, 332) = 4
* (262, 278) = 5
